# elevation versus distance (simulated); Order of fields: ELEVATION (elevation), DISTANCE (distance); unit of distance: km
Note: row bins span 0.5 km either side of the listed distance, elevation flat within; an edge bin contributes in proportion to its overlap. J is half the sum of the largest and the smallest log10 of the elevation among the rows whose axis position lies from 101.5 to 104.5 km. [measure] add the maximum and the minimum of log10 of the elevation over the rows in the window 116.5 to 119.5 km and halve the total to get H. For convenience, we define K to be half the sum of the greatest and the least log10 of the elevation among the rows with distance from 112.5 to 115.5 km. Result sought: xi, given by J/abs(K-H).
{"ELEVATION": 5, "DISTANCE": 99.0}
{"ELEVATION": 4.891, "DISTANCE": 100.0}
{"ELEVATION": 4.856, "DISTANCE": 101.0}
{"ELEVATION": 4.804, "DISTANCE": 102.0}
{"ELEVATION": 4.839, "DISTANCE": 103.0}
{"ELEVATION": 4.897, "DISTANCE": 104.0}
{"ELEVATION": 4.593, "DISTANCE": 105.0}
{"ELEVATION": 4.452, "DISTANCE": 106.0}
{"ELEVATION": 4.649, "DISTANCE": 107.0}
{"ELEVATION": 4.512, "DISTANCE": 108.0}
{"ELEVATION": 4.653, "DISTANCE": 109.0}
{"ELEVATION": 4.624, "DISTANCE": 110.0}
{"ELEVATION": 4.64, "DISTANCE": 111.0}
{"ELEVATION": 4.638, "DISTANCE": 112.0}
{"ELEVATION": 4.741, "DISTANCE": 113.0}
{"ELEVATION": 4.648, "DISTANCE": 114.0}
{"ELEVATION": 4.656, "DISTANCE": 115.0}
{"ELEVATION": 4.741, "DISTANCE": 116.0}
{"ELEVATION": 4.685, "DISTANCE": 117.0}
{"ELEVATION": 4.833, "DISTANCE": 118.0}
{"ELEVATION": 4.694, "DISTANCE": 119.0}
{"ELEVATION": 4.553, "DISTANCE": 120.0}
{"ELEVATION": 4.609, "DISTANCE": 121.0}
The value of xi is 116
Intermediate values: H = 0.677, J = 0.686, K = 0.672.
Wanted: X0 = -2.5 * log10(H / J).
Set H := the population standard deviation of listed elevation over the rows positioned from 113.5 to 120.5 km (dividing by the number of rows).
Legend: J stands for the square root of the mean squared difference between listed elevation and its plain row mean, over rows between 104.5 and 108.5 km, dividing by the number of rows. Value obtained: -0.1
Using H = 0.080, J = 0.075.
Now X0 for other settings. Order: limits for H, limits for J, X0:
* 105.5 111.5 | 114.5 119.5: -0.2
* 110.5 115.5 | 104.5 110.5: 0.7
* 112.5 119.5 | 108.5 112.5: -1.9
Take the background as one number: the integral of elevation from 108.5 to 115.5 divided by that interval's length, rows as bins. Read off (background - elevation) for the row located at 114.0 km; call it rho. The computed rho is 0.009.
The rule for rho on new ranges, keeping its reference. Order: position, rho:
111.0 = 0.017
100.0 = -0.234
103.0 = -0.182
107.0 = 0.008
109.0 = 0.004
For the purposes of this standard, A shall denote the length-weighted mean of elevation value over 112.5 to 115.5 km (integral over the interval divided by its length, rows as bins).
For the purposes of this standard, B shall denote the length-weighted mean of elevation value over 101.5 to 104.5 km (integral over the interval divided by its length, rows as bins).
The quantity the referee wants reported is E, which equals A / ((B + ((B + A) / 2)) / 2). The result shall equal 0.97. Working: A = 4.68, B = 4.85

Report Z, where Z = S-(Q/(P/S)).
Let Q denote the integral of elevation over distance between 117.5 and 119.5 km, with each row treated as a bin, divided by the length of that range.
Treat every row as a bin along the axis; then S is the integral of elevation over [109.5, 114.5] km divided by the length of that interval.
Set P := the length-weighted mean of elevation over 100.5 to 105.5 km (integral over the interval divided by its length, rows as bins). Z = 0.03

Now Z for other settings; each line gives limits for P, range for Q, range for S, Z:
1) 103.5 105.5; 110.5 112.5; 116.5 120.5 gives 0.10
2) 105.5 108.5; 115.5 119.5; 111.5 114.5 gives -0.21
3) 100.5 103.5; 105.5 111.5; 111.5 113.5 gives 0.24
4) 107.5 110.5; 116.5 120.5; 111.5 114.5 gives -0.10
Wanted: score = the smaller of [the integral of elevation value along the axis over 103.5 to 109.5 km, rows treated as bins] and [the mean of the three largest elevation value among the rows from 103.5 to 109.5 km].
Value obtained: 4.73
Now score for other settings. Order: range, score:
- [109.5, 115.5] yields 4.68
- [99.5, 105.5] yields 4.88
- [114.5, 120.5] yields 4.76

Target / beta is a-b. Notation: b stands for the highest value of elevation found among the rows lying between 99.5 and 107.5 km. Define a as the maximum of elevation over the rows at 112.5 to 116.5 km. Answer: -0.16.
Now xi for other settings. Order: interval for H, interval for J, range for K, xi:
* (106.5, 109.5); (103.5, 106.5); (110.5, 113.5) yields 67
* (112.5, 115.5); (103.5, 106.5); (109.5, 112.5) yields 115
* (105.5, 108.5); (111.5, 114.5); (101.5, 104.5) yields 24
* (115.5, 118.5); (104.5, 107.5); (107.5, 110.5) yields 40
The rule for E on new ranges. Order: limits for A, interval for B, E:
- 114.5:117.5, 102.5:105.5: 0.99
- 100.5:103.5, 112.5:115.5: 1.02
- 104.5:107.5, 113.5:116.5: 0.98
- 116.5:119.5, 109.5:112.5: 1.02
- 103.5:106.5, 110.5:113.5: 1.00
